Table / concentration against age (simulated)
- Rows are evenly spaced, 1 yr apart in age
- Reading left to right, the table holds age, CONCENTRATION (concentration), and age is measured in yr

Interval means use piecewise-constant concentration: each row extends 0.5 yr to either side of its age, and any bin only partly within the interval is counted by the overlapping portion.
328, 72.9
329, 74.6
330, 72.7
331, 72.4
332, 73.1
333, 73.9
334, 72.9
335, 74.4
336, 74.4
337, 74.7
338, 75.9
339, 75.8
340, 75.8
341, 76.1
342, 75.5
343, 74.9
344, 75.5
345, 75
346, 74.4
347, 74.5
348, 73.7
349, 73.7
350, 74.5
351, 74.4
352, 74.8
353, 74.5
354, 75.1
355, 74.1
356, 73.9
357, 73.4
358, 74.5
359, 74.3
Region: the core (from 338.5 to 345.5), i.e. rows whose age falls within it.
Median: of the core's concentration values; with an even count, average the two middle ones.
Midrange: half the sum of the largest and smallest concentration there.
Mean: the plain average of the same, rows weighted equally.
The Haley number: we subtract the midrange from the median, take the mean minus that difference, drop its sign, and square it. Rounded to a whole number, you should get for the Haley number 5702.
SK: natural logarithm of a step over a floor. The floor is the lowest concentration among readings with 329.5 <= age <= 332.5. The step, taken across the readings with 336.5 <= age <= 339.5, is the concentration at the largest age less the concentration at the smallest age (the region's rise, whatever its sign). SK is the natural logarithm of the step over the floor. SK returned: -4.2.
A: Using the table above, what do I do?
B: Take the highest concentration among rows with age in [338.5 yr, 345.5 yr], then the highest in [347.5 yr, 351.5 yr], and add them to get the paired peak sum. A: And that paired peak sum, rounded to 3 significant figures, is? 151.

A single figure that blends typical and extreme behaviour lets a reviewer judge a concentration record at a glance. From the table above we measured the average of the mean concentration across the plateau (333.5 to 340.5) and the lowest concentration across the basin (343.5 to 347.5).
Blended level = 74.6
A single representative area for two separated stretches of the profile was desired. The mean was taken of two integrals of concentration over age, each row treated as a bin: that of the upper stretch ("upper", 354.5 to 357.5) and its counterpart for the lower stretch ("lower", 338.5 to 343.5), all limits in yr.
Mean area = 300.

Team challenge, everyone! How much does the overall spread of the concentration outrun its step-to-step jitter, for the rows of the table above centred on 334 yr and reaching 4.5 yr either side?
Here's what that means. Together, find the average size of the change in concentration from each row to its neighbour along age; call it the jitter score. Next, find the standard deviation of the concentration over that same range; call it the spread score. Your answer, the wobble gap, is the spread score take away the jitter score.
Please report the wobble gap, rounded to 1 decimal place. 0.4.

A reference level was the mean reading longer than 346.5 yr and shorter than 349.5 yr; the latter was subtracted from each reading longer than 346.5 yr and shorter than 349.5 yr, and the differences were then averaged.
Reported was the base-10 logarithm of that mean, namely -13.85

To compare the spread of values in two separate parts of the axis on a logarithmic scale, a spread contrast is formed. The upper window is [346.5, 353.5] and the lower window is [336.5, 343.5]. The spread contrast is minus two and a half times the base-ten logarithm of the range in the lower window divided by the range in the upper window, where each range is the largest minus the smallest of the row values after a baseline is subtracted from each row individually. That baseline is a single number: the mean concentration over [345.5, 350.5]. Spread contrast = -0.26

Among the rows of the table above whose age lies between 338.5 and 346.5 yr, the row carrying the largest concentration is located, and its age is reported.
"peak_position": 341 yr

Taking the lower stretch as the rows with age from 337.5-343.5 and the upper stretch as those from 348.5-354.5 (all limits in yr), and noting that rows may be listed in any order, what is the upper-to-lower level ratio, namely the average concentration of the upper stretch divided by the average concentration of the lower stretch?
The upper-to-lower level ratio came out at 0.98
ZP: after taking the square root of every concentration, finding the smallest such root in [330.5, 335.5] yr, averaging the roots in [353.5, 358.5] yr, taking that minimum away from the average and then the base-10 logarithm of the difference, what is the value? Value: -0.98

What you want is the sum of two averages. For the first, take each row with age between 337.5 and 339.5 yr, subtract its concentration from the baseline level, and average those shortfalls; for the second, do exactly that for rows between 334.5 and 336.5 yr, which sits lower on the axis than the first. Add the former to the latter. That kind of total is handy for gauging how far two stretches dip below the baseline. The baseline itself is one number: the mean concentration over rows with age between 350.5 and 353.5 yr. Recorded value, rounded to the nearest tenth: -1.1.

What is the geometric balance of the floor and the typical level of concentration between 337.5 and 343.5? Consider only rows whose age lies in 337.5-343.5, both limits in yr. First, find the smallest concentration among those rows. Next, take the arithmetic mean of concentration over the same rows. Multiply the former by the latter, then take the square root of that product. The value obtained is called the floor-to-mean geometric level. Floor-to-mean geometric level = 75.3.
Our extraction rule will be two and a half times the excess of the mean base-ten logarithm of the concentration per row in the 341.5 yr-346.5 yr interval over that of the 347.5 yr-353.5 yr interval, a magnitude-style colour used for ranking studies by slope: 0.012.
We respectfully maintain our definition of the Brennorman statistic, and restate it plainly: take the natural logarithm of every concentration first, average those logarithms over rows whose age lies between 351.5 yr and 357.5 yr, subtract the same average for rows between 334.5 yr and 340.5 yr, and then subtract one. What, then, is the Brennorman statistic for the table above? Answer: -1.01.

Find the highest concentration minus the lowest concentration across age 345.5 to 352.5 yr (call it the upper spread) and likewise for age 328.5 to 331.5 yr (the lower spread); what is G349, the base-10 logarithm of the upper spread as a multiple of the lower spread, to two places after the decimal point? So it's -0.30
